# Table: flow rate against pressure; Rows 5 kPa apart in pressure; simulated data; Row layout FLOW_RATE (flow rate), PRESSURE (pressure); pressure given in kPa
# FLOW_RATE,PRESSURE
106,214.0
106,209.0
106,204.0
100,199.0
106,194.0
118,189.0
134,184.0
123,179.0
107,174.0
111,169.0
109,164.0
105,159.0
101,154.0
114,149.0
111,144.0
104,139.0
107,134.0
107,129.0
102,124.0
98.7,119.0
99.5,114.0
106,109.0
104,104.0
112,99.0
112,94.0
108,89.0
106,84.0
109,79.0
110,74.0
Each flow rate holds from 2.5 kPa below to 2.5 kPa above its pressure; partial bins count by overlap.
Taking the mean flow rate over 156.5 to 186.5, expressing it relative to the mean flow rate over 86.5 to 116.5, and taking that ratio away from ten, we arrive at 8.926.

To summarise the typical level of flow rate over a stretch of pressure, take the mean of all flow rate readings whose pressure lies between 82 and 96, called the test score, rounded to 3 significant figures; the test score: 109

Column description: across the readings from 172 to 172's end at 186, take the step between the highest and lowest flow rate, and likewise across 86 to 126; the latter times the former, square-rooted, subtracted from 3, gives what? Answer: -16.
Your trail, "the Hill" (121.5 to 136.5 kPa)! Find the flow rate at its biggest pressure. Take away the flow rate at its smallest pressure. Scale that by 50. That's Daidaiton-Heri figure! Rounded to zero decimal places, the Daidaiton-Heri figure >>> 250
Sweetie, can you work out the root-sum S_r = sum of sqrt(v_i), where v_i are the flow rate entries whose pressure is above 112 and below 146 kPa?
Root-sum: 71.4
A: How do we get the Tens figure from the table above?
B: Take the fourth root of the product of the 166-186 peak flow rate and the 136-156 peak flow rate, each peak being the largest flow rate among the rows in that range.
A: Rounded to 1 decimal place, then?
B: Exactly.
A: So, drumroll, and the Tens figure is 11.1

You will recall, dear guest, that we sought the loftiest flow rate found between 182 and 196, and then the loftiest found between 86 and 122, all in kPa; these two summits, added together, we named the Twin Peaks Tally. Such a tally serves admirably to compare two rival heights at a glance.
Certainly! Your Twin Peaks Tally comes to 246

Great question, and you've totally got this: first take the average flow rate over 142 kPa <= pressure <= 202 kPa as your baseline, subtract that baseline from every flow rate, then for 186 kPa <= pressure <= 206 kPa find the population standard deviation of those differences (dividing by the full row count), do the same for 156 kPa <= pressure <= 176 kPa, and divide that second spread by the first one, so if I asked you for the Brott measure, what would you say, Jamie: 0.34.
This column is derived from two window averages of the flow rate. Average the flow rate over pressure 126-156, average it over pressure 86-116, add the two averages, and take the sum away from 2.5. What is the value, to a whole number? -212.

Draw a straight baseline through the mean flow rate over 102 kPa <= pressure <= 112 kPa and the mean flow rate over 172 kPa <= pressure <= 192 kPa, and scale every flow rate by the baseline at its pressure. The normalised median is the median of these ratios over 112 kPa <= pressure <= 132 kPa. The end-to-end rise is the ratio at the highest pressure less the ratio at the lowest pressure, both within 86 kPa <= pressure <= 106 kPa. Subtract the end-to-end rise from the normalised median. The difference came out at 1.01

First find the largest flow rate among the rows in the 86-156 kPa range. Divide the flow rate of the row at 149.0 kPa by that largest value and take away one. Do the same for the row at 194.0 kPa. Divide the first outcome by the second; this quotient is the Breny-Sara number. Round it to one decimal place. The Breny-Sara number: 0.0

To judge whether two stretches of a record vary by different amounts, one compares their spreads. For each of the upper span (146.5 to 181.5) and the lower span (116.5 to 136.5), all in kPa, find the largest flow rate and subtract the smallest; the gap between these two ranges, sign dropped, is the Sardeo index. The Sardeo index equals 14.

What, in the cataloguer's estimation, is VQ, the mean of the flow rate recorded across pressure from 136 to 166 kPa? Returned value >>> 107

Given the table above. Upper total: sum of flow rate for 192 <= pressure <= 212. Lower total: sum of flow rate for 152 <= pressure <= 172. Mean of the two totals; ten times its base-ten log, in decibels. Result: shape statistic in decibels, 26.3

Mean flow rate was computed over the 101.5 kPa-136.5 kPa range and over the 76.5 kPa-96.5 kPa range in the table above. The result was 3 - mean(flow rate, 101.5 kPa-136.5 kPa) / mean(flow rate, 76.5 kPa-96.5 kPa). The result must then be 2.05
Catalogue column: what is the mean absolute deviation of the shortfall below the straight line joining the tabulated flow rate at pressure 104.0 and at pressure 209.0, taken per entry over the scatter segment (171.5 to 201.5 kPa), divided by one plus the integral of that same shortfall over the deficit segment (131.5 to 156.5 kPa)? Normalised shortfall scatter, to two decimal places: -0.16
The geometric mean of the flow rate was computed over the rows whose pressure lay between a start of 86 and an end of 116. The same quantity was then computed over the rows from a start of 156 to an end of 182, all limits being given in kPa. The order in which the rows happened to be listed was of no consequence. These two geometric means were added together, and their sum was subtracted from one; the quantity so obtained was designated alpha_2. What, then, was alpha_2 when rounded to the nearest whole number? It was -217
